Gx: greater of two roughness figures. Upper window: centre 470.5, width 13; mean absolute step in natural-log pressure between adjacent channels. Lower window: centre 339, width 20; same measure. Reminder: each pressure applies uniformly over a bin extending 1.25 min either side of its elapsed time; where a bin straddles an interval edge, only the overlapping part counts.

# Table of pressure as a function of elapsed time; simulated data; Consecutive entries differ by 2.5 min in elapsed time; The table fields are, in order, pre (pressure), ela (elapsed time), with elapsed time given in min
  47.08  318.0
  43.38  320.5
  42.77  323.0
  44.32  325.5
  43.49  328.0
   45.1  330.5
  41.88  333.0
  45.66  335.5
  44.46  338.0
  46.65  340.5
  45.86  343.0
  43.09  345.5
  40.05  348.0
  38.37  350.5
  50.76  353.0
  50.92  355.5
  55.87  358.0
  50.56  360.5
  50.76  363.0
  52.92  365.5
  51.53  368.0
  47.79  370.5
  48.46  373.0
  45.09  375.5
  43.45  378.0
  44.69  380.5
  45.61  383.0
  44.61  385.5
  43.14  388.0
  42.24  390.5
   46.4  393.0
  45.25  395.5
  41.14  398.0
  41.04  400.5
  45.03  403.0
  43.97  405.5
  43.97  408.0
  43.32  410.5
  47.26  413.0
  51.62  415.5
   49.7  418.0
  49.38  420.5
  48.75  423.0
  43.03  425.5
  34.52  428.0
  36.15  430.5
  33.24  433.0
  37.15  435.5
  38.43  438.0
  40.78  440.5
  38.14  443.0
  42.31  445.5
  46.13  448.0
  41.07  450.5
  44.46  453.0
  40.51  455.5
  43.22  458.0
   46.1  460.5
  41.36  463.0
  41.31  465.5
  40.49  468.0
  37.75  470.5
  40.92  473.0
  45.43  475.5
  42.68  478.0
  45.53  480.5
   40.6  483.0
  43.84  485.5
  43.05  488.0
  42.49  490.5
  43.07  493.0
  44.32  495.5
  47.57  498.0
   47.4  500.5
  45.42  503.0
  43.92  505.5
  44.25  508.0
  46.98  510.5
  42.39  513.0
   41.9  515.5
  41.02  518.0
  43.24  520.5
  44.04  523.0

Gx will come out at 0.069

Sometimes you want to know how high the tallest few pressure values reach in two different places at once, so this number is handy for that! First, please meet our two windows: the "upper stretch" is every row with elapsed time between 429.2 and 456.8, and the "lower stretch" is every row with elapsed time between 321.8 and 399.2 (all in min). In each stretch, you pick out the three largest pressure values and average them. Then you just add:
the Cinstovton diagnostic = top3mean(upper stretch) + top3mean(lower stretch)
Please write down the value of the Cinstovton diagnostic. 98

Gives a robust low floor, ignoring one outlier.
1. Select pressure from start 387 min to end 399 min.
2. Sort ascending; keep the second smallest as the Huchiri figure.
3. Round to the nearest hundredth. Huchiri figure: 42.24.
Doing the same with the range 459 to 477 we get 40.49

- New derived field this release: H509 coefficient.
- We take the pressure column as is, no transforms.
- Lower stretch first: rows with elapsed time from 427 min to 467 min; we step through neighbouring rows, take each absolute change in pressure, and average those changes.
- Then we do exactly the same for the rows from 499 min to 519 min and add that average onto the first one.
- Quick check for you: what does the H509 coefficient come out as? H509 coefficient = 4.8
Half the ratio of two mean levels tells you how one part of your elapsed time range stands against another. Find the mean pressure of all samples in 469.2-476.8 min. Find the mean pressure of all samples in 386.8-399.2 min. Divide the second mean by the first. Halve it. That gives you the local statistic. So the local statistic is 0.53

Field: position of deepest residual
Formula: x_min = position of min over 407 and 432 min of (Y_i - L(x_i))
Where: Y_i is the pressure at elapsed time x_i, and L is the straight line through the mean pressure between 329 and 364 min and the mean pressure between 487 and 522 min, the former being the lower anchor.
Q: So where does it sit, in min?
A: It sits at 428.0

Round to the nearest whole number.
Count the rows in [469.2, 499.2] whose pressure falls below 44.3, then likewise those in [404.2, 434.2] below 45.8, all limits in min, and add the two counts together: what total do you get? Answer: 15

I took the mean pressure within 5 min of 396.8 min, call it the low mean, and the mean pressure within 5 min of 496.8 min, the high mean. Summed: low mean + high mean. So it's 89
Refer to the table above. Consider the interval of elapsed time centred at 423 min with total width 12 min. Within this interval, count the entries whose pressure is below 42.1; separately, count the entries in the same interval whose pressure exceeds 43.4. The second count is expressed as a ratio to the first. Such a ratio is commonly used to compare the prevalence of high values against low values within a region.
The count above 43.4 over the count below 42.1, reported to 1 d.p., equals 3.0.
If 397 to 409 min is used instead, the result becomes 1.5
